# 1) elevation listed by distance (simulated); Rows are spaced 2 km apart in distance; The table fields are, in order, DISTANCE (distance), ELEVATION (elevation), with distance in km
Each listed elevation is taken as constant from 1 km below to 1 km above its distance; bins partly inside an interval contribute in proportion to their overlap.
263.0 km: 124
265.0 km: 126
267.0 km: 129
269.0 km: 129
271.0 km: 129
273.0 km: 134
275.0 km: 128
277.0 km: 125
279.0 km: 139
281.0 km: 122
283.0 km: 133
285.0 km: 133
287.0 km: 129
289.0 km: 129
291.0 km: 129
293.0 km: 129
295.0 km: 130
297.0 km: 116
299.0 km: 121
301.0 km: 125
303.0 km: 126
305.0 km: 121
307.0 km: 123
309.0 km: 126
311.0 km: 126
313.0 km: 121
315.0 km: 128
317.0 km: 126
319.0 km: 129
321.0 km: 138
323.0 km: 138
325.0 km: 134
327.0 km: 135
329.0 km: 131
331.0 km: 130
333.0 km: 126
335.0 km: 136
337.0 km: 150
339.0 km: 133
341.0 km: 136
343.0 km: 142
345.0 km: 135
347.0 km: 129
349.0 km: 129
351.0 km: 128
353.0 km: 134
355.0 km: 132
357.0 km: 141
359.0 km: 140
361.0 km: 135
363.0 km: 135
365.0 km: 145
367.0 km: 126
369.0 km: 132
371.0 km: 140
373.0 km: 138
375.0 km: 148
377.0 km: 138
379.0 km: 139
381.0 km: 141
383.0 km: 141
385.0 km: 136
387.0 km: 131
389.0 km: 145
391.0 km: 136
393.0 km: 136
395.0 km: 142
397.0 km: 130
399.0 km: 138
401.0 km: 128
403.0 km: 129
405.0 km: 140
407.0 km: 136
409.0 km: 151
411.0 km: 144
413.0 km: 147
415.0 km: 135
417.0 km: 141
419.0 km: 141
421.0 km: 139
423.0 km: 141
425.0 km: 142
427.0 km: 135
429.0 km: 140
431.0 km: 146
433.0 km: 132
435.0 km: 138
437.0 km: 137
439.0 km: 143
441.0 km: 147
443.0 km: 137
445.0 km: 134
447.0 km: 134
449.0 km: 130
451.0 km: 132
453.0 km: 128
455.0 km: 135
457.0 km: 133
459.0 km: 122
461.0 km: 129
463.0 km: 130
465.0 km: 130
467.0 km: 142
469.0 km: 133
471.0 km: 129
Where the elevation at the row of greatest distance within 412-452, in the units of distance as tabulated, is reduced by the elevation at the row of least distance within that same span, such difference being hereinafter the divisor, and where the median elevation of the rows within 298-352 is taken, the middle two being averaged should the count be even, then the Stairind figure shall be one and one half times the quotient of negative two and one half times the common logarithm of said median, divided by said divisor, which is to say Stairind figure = 0.53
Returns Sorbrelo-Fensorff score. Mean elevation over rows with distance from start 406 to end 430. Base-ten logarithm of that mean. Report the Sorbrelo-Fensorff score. 2.15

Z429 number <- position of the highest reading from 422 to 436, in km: 431.0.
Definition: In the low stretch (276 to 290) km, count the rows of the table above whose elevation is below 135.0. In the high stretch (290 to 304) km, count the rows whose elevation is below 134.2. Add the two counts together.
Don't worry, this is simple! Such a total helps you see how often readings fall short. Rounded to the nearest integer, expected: 13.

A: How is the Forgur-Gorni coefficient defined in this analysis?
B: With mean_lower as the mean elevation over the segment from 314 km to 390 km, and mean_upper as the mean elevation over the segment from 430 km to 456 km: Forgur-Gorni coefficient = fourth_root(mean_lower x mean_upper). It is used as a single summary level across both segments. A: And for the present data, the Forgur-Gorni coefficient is 11.66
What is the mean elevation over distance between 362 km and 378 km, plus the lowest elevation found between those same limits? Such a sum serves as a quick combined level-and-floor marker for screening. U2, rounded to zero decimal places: 264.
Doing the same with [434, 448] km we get 273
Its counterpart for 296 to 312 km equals 239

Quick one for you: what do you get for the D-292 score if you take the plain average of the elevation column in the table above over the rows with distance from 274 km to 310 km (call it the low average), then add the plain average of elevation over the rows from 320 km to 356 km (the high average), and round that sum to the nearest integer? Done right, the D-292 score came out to 261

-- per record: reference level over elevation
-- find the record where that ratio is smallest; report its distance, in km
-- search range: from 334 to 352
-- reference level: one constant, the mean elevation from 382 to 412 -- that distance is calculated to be 337.0 km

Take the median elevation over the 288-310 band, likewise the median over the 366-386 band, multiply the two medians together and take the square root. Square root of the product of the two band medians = 132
